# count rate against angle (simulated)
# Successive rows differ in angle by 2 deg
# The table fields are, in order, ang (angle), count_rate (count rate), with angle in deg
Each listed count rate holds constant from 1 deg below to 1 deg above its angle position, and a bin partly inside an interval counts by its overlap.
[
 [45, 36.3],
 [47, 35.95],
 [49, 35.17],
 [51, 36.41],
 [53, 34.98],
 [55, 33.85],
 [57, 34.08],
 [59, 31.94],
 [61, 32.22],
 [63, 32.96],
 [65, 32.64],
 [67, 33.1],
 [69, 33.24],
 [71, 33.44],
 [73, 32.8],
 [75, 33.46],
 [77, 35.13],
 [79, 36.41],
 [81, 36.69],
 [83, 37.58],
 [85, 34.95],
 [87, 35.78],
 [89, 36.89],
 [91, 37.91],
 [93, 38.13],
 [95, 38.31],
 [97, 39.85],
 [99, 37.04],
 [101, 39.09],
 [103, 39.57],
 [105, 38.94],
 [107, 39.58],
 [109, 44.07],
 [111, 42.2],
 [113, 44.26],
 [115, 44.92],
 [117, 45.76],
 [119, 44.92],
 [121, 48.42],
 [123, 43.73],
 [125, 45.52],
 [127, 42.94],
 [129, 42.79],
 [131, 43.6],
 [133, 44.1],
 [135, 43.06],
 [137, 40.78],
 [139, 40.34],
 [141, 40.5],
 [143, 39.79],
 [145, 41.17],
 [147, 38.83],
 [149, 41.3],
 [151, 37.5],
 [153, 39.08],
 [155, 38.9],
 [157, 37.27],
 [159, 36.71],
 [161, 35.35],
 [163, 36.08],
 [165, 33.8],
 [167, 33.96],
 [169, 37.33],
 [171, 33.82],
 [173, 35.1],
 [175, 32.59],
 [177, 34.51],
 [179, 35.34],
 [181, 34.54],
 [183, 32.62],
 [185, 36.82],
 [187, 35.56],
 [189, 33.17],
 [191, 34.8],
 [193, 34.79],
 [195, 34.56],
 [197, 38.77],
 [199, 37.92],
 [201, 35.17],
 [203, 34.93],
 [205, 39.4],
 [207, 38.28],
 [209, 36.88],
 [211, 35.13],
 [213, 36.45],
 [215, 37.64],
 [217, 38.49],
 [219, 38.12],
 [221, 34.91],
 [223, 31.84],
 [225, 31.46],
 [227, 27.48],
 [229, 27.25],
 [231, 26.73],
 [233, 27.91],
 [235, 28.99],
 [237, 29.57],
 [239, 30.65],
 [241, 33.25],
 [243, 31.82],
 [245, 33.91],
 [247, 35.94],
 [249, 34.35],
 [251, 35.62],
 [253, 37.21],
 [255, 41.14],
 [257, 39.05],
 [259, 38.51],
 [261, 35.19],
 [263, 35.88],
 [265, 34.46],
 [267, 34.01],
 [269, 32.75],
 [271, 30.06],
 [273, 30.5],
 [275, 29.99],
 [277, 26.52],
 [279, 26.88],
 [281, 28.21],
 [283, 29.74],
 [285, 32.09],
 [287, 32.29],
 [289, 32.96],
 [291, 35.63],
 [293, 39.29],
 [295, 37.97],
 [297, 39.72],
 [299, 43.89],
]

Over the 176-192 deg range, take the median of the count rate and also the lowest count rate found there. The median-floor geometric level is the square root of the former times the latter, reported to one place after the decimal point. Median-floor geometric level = 33.6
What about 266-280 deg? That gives 28.2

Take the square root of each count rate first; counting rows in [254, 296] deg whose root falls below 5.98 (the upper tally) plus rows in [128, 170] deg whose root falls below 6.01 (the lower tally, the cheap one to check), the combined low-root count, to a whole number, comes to 19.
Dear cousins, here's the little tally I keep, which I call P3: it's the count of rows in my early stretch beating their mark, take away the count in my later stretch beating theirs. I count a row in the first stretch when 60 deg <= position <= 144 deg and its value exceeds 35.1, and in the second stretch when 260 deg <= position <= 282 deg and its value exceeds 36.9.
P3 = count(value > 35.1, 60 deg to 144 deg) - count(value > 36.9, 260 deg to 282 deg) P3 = 33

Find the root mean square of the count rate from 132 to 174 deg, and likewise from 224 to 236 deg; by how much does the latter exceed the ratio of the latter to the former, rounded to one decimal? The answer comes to 27.6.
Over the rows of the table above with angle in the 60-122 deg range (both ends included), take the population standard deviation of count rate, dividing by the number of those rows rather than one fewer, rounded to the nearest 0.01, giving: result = 4.40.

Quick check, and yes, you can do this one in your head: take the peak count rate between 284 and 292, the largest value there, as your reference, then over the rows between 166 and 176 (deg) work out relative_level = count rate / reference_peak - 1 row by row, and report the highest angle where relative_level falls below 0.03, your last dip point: 175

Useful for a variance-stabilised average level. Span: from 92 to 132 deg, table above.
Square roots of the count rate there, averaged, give 6.49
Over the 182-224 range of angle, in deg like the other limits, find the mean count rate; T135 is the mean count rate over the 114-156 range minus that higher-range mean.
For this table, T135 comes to 6.3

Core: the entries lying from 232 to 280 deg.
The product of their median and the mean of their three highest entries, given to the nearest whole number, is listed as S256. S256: 1329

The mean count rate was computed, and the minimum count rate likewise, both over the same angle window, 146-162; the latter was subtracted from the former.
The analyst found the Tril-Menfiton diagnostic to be 2.8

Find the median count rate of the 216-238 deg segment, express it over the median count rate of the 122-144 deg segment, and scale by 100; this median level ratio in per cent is 69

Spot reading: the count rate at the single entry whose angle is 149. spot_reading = 41.3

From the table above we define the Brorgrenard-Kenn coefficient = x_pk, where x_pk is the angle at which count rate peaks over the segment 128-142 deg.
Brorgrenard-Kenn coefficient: 133 deg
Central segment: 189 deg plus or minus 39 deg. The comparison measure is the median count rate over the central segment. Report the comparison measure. 35.3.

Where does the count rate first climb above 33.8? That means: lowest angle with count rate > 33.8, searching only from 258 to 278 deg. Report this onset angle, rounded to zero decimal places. 259 deg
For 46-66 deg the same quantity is 47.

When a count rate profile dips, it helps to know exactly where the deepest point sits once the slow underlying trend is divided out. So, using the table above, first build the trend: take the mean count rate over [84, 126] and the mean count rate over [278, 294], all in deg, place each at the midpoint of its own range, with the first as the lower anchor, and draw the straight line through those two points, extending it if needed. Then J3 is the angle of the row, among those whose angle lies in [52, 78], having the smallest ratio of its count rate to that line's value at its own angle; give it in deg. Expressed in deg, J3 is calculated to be 59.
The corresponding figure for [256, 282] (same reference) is 277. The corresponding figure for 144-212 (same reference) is 175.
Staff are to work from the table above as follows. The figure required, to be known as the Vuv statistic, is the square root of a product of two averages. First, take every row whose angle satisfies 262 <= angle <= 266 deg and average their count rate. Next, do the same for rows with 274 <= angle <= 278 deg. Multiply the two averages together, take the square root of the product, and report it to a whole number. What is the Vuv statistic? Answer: 32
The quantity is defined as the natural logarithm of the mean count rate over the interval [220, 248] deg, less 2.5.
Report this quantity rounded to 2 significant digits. 0.93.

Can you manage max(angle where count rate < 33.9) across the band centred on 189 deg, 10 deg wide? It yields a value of 189 deg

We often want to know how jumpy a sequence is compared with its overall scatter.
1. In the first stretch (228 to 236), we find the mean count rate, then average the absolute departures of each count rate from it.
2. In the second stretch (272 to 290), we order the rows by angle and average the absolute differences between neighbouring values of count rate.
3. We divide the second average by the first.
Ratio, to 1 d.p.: 1.8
